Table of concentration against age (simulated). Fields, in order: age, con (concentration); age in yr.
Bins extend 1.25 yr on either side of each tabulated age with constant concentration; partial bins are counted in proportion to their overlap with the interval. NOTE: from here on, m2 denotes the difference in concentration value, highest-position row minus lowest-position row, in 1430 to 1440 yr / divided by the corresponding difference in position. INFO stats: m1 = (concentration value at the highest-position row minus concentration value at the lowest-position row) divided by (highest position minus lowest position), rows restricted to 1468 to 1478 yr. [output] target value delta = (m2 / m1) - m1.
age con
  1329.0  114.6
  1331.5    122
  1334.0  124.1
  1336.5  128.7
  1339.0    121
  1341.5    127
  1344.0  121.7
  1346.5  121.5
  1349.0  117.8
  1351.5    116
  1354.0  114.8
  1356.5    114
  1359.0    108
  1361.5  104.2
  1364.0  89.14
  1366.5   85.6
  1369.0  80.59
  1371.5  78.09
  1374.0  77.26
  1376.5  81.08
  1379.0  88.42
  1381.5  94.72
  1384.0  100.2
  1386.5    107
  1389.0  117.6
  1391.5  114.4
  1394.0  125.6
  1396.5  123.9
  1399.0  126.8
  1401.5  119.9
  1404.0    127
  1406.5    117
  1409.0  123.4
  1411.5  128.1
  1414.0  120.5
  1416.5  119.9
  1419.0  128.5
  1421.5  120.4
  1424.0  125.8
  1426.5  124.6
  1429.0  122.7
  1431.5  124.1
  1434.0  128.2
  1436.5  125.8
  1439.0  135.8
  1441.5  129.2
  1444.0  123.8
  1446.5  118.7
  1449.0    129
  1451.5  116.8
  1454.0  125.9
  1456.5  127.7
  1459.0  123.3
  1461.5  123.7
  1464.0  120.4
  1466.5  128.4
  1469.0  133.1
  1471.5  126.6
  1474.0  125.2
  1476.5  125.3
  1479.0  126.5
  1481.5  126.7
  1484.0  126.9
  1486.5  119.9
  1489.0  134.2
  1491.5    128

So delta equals -0.5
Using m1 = -1.04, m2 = 1.6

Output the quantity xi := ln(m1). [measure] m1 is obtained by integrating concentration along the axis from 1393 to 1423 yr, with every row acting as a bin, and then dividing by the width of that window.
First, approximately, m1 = 123.4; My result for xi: 4.82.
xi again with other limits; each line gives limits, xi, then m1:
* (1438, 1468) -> 4.83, 125.2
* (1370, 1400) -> 4.63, 102.5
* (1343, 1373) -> 4.64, 103.9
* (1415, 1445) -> 4.83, 125.7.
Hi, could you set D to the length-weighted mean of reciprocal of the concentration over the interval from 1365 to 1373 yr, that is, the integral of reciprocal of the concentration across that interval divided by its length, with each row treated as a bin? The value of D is 0.0123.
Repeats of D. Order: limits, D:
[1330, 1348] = 0.0081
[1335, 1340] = 0.0080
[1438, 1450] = 0.0079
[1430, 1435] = 0.0079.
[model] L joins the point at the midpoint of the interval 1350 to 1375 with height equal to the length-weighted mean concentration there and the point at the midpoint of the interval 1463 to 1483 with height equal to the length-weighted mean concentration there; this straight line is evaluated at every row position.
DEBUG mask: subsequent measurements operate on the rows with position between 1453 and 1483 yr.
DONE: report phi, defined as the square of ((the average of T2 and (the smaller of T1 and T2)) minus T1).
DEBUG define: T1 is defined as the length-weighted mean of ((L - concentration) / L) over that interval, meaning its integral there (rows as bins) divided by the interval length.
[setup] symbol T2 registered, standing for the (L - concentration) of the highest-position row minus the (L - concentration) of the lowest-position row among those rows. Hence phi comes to 11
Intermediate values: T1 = -0.01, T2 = 7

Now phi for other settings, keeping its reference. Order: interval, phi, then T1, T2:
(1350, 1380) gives 304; 0.03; 35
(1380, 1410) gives 452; -0.10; -21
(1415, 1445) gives 3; -0.09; 3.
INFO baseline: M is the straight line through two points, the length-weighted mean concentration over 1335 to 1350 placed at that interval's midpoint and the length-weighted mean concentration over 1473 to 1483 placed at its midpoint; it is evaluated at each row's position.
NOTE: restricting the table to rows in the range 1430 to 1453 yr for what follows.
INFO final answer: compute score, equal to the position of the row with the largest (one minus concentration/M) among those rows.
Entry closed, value 1451.5 yr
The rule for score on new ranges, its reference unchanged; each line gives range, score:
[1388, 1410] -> 1391.5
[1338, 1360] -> 1359.0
